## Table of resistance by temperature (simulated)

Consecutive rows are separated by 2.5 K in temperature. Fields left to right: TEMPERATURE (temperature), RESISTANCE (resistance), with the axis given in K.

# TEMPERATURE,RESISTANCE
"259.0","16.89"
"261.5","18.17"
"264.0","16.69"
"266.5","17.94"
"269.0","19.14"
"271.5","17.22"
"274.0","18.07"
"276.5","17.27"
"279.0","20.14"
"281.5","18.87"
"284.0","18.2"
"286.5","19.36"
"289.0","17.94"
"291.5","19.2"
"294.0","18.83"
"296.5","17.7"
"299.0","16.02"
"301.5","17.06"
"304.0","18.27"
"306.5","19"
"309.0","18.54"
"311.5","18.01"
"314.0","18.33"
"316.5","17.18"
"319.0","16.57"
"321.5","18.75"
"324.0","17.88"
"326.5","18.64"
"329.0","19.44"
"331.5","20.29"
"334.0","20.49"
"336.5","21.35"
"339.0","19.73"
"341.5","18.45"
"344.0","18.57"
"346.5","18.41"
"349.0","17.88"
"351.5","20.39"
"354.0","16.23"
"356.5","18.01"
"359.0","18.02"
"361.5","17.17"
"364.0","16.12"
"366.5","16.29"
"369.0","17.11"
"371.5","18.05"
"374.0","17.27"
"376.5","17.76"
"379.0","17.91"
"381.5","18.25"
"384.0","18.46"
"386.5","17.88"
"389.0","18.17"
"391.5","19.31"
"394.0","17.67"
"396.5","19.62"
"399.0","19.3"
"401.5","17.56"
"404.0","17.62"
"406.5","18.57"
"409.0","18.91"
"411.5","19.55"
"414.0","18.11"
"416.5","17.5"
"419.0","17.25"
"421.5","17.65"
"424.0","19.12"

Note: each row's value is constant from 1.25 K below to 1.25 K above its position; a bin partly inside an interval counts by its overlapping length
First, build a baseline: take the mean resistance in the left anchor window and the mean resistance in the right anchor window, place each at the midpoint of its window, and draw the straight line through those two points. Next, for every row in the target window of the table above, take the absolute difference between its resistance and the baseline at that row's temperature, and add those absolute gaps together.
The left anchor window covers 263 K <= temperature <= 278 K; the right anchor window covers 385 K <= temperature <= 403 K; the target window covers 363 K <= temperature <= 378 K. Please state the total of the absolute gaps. 7.5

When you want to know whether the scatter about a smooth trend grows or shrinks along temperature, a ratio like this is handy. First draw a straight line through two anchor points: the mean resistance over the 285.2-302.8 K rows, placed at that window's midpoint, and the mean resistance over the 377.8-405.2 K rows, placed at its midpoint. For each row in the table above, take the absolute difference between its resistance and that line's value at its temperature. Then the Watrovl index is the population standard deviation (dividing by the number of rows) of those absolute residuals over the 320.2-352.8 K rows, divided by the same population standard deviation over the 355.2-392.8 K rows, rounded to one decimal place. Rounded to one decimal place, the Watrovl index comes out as 1.5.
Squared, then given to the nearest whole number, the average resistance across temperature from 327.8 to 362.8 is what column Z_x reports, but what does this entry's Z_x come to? 357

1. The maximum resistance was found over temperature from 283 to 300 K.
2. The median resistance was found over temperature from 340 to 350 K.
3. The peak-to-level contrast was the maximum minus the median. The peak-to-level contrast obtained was 0.9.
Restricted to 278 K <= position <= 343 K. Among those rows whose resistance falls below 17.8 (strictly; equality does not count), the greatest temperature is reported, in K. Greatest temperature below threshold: 319.0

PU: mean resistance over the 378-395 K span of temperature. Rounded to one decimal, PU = 18.2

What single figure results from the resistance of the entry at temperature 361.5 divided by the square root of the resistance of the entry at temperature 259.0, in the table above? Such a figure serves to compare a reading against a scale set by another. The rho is 4.18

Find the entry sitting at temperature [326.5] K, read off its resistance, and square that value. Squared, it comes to 347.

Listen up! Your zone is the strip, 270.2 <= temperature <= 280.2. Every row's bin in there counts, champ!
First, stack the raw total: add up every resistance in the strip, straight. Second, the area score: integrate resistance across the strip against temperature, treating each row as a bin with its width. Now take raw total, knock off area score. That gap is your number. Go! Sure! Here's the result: -109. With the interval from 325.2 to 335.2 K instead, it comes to -118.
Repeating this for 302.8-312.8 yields -111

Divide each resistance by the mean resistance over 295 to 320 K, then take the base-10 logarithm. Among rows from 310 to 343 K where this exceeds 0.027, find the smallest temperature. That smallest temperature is 329.0 K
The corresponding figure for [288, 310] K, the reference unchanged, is 291.5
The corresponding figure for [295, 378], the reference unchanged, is 306.5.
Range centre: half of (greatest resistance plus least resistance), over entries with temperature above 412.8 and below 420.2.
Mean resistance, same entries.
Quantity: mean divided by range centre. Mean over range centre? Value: 0.997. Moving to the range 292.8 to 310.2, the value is 1.023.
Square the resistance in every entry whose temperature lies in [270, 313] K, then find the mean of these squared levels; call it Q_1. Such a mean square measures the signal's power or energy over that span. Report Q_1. 333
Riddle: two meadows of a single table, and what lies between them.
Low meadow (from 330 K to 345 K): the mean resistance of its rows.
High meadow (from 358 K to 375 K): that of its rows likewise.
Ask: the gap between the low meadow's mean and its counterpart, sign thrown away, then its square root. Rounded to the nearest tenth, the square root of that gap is 1.6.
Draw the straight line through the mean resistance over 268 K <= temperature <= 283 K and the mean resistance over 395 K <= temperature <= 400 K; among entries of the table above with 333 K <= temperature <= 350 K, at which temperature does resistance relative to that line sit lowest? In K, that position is 349.0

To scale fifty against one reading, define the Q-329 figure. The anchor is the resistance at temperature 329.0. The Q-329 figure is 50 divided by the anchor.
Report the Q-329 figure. 2.57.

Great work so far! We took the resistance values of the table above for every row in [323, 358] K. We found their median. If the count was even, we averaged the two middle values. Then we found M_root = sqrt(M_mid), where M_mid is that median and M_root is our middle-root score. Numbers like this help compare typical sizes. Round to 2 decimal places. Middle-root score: 4.31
